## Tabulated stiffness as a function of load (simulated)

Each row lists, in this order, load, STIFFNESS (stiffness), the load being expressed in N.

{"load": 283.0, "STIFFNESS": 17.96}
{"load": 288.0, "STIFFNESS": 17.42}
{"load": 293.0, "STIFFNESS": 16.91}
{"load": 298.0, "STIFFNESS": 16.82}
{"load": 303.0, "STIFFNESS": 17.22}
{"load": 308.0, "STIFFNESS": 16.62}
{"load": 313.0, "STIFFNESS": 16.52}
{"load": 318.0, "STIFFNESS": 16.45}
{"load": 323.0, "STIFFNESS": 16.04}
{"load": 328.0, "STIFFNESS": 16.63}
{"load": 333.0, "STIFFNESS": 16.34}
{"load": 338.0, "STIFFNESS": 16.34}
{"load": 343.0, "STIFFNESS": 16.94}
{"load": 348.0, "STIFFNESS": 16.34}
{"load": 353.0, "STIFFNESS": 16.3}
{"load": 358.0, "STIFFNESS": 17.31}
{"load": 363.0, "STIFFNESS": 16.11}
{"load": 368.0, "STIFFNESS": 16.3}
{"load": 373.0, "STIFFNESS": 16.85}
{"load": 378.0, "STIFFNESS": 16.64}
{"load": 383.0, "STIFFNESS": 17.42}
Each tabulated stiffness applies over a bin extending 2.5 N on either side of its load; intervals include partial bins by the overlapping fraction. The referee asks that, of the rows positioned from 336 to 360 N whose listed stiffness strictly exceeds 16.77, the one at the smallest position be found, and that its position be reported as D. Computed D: 343.0 N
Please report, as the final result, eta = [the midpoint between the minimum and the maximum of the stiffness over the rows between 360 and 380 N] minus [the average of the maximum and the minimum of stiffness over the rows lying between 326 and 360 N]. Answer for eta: -0.3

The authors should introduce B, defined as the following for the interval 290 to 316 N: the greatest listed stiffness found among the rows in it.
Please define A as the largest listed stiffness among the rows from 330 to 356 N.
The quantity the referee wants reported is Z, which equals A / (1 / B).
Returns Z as 292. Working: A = 16.94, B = 17.22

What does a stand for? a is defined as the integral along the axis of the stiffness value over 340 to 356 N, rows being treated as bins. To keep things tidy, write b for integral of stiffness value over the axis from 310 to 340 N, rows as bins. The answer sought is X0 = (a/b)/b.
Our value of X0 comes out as 0.0011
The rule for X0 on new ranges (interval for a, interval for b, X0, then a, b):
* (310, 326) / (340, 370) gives 0.0011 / 262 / 497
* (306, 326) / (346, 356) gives 0.0122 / 328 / 164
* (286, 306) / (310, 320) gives 0.0126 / 341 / 165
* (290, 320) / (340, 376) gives 0.0014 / 503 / 597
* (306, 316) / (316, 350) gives 0.0005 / 166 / 559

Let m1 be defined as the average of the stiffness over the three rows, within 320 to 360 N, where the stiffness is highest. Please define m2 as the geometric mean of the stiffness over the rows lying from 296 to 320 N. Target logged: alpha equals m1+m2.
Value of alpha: 33.7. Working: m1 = 17.0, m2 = 16.7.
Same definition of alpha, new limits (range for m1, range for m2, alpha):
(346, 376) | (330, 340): 33.2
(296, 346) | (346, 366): 33.5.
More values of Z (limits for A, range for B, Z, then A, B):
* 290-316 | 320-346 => 292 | 17.22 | 16.94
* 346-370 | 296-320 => 298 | 17.31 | 17.22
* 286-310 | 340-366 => 302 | 17.42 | 17.31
